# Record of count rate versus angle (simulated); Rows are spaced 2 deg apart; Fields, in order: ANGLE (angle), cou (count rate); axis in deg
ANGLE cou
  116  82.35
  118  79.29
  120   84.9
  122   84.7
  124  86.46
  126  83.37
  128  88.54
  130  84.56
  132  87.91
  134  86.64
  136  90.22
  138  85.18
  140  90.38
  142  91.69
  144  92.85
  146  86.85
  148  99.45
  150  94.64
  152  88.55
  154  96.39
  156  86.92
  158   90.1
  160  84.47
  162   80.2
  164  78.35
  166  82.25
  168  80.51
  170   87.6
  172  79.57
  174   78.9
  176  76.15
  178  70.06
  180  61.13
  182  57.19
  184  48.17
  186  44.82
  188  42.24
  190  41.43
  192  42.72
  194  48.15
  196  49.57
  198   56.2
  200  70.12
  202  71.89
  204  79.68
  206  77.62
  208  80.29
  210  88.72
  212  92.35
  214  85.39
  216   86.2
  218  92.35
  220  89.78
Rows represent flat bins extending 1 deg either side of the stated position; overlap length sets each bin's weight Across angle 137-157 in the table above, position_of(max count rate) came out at 148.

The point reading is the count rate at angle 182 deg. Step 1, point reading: 57.19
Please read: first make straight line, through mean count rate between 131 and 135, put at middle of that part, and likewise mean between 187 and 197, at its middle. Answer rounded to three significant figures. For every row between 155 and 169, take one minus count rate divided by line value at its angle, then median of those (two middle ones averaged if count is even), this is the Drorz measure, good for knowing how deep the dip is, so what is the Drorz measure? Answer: -0.245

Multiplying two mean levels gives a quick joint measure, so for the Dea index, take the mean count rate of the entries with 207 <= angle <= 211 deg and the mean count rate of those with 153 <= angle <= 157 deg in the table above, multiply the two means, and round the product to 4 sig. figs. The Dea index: 7745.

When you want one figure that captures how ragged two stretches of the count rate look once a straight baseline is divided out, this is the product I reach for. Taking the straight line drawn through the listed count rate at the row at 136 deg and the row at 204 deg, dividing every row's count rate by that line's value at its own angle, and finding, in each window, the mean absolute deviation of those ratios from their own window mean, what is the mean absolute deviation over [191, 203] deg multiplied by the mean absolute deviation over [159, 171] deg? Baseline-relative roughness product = 0.0038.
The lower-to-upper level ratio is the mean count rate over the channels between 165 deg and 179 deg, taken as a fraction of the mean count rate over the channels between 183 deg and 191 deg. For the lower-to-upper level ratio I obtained 1.80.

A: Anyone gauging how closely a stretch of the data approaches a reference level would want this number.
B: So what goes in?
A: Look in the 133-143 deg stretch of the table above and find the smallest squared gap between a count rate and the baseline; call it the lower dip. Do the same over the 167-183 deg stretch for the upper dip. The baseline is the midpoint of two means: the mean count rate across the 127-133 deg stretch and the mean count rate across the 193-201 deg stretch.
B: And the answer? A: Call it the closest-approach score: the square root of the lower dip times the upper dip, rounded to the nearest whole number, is 20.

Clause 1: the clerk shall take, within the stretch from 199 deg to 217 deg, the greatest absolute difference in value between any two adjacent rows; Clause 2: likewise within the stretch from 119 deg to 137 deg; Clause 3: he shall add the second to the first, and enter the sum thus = 14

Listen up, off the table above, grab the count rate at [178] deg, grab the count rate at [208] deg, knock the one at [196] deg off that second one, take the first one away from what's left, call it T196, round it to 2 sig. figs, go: -39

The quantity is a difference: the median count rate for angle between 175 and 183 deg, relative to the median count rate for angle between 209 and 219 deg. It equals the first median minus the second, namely -23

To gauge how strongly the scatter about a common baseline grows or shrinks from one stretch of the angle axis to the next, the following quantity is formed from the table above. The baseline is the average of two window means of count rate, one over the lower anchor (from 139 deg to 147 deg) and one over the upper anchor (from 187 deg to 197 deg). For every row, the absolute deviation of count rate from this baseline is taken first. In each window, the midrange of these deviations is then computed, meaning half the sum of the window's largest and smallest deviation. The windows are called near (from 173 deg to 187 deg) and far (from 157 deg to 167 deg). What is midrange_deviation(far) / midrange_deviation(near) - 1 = 0.31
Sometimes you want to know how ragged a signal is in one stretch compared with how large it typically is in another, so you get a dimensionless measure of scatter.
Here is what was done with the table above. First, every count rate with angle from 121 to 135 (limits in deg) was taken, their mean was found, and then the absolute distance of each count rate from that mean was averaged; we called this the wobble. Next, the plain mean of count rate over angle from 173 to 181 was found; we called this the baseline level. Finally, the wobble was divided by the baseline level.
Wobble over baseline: 0.02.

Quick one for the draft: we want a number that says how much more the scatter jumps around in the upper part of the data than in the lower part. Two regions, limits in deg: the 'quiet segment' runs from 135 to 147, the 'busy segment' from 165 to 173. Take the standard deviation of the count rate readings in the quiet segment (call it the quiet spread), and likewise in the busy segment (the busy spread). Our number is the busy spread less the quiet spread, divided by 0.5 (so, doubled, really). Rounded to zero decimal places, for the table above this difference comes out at 1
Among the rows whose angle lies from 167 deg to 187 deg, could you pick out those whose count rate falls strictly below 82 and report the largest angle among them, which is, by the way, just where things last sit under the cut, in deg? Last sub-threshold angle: 186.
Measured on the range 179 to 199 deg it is 198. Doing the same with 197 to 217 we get 208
